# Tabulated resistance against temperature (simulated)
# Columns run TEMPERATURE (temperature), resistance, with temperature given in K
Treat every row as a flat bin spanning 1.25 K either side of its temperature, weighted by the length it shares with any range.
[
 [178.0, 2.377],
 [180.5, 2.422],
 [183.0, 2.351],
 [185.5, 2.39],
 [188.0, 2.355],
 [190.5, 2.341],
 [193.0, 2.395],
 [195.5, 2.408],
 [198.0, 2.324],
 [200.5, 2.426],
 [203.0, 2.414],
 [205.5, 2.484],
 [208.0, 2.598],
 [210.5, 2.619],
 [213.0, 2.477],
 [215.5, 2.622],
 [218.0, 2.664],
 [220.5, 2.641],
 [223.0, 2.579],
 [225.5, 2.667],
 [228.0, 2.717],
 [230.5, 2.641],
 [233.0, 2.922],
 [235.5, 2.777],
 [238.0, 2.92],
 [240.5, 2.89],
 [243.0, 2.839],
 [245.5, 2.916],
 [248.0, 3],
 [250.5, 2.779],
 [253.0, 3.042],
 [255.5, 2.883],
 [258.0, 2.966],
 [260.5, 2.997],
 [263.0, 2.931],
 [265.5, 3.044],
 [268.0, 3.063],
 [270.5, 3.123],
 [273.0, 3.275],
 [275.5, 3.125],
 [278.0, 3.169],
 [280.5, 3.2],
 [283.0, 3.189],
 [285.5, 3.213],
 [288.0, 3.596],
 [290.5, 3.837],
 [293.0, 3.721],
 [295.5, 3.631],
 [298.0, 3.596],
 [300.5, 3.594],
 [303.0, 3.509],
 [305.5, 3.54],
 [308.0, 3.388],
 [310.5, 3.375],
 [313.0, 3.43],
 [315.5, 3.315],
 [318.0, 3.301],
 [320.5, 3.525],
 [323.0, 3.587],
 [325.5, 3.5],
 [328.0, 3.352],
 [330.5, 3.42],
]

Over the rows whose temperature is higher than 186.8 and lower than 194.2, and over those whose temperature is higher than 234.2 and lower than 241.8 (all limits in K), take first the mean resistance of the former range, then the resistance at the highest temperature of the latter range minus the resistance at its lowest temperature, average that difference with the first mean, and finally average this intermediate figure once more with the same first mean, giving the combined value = 1.80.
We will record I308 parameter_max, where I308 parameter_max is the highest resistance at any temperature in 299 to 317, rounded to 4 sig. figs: 3.594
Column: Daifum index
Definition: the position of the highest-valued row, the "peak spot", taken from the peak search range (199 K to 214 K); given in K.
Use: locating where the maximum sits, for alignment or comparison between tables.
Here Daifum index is 210.5 K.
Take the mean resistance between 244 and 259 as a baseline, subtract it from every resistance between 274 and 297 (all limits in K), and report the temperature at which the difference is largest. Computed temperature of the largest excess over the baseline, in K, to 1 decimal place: 290.5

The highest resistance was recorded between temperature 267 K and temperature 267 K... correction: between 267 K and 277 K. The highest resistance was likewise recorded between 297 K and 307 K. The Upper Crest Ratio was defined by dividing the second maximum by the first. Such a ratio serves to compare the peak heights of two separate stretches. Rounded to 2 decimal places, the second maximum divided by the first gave 1.10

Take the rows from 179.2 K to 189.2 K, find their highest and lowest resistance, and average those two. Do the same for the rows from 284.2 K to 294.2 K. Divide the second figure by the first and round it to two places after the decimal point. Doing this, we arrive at 1.48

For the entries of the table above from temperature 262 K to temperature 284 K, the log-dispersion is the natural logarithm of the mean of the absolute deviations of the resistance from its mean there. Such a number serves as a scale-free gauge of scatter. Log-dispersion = -2.59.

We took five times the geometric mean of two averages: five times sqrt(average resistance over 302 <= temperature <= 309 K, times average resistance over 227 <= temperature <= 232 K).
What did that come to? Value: 15.3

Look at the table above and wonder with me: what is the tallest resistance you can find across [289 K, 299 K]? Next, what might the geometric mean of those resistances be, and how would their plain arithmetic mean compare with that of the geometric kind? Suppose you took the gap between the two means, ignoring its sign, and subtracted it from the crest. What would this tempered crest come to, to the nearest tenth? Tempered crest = 3.8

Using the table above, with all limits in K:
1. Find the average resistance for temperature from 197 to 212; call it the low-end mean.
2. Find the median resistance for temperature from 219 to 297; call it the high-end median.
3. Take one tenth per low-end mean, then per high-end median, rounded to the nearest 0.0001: 0.0135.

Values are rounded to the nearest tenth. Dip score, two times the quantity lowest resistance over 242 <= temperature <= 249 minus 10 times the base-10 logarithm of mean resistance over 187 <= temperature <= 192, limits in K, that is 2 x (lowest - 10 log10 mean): -1.7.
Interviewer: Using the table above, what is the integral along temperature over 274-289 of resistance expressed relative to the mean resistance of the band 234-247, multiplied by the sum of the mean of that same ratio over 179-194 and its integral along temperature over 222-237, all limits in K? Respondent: 255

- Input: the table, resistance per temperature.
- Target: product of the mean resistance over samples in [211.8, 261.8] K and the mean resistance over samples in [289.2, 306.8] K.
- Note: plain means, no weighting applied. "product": 10.2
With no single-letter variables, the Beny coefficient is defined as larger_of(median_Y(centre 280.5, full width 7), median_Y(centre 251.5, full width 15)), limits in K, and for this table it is 3.2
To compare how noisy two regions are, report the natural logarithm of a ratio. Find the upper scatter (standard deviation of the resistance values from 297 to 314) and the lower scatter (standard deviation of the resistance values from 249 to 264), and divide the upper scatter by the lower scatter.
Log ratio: 0.0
